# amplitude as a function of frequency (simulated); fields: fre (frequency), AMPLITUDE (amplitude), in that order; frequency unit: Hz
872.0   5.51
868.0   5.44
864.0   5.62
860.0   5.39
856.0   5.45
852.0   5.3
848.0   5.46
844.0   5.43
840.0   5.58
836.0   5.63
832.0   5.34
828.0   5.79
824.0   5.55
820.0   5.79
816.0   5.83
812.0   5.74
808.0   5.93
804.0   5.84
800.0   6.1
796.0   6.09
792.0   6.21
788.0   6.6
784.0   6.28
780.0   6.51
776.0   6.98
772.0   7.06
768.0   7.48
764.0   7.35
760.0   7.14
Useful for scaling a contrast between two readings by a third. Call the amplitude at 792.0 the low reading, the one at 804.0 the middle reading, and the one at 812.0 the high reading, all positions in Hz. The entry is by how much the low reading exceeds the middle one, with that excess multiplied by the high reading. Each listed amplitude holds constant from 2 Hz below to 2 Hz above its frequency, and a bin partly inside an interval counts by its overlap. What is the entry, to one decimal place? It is 2.1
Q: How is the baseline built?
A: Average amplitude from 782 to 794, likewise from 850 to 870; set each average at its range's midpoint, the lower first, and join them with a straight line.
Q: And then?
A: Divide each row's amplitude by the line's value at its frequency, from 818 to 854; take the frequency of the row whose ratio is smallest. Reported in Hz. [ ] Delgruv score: 832.0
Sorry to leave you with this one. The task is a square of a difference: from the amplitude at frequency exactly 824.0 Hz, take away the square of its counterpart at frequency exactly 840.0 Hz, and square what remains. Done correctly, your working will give 655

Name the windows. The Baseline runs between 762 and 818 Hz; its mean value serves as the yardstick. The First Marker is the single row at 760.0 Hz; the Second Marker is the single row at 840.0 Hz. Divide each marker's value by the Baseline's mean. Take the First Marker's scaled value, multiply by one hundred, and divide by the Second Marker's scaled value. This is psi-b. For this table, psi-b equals 128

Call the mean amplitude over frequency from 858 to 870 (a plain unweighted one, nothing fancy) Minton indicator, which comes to 5.5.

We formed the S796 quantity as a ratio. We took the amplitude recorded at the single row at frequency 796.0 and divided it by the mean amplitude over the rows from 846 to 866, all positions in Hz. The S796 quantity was 1.12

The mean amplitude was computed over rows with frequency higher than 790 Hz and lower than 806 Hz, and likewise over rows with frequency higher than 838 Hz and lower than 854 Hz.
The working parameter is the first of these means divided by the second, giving 1.11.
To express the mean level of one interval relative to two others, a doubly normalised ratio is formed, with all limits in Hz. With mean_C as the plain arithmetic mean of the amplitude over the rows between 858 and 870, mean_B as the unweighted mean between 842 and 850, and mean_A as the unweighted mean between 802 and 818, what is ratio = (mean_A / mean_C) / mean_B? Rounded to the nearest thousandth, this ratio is 0.195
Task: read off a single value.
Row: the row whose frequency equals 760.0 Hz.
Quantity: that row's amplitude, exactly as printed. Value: 7.14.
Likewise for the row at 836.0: 5.63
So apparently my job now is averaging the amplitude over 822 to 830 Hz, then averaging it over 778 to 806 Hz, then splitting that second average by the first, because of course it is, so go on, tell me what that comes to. 1.10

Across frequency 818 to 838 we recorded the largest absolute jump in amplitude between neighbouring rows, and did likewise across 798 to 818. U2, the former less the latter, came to 0.19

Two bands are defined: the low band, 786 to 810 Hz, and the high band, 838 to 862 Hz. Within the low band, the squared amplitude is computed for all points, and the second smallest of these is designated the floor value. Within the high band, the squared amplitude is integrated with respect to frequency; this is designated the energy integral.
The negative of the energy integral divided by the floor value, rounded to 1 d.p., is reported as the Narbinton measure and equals -20.2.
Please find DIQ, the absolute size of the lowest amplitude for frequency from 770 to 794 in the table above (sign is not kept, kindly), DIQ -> 6.21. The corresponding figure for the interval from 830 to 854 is 5.30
